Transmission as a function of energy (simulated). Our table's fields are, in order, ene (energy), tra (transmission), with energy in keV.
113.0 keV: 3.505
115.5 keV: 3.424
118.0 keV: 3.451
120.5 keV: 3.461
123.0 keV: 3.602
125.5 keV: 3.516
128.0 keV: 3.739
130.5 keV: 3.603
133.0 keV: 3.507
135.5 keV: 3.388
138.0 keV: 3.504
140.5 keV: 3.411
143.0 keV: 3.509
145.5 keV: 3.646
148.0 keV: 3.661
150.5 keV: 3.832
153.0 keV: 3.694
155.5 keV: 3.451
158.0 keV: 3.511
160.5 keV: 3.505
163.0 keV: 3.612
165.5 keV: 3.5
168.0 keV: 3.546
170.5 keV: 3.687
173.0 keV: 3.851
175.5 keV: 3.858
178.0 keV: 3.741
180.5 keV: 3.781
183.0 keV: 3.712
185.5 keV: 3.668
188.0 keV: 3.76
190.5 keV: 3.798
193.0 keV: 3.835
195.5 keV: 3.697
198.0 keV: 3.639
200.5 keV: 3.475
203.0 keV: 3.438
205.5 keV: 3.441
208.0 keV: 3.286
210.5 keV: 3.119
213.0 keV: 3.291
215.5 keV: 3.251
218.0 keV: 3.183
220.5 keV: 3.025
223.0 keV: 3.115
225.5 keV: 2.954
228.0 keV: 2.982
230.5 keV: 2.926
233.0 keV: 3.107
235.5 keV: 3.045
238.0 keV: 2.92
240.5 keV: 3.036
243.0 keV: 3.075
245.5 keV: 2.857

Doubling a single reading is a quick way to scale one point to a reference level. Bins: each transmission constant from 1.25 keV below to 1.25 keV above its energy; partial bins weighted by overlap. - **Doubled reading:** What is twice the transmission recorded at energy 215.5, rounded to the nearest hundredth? 6.50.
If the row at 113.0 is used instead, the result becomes 7.01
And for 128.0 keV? 7.48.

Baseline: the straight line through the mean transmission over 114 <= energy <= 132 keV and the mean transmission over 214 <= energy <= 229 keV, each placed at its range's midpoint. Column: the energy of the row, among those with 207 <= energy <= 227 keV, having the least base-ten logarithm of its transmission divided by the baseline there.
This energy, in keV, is 225.5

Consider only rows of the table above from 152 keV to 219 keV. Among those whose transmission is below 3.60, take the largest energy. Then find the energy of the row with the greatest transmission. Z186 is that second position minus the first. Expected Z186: -42.5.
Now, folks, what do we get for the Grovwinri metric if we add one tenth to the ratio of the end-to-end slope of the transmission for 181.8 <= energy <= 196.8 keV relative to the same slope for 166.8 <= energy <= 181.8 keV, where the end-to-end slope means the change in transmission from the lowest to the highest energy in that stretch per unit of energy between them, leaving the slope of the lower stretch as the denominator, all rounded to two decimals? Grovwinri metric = 0.04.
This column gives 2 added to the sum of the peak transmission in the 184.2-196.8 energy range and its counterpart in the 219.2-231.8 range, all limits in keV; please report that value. 8.95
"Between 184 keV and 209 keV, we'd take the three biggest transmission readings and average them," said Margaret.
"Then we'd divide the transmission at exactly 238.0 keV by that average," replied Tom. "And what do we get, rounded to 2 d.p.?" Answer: 0.77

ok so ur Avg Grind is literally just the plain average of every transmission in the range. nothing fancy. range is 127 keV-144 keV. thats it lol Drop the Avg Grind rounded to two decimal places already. 3.52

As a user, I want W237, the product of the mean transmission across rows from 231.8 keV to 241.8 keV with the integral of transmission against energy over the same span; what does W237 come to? 92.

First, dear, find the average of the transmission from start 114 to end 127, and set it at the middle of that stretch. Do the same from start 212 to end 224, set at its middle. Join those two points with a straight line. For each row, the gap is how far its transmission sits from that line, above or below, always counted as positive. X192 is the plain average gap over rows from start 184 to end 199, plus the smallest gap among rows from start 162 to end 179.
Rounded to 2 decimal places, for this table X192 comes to 0.63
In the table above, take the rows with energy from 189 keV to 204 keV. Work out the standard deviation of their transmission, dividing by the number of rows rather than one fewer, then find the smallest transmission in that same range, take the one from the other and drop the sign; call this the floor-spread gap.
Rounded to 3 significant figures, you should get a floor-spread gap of 3.29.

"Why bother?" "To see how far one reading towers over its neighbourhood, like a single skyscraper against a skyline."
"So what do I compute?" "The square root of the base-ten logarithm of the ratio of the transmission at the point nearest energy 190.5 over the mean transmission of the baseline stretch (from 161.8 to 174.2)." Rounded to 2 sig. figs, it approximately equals 0.14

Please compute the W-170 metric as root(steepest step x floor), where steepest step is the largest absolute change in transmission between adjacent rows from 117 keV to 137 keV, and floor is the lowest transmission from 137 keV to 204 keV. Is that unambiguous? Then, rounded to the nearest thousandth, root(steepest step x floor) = 0.872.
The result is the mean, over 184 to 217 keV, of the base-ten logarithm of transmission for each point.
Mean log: 0.545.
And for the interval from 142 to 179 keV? 0.561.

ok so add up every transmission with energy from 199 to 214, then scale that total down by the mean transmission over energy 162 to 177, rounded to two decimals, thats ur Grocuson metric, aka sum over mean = 5.45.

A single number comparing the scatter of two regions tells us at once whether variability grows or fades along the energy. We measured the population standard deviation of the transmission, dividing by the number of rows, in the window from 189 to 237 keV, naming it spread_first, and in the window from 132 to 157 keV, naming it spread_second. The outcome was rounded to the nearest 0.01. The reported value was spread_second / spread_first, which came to 0.48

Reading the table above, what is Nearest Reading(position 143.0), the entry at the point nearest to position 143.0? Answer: 3.509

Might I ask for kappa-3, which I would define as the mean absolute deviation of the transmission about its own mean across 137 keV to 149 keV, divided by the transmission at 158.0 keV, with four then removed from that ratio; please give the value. -3.976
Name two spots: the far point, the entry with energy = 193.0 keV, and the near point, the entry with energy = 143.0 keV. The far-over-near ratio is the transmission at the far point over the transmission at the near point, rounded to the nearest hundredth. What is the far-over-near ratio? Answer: 1.09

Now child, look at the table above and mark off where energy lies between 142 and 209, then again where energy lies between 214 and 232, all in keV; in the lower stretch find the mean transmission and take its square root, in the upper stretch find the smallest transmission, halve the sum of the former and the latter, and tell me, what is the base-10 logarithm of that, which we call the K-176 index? 0.383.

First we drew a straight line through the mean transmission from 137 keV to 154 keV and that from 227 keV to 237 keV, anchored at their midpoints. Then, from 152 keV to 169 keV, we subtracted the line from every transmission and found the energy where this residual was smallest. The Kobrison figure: 155.5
